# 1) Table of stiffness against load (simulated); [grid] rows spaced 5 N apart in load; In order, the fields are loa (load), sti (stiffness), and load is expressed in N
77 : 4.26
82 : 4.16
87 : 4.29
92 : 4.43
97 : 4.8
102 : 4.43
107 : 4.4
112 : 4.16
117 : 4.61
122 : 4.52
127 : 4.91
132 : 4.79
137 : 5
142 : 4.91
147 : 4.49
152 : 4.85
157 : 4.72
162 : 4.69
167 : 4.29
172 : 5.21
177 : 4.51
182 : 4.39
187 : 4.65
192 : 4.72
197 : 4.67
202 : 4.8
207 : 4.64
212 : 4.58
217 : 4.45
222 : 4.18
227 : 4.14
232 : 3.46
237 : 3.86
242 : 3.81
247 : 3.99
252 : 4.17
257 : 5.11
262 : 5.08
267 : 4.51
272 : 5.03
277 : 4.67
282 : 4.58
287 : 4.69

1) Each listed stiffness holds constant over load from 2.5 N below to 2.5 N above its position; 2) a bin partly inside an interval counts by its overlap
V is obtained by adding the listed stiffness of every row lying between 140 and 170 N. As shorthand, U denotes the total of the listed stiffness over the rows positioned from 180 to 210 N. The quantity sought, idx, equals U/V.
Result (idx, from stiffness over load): 1.00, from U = 28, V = 28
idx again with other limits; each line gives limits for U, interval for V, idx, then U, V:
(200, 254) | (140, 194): 0.90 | 46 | 51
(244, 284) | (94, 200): 0.38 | 37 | 98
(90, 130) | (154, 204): 0.78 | 36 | 47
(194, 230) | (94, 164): 0.48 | 31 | 65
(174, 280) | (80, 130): 2.09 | 93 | 45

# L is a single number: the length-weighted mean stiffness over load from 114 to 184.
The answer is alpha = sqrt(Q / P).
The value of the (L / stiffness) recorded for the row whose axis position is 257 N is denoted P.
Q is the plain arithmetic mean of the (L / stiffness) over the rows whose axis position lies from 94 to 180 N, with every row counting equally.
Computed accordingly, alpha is 1.05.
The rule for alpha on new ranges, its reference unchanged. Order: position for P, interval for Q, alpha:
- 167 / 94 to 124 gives 0.98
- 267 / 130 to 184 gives 0.98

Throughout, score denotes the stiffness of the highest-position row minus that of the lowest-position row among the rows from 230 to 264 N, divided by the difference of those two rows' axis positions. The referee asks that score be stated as 0.054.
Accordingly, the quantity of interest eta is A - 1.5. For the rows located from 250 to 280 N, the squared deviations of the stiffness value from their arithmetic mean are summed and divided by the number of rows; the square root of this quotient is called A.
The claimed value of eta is -1.15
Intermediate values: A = 0.35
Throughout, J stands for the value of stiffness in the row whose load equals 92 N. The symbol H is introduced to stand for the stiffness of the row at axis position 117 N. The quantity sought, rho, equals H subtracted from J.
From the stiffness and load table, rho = -0.2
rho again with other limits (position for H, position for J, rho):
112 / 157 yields 0.6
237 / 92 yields 0.6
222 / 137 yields 0.8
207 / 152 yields 0.2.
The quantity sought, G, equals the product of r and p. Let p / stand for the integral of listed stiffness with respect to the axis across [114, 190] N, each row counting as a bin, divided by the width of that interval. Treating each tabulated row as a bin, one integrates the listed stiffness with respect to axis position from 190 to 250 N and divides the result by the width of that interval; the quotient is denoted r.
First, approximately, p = 4.70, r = 4.27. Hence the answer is 20.1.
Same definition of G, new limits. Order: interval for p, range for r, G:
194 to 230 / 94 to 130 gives 20.4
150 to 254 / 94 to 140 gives 20.4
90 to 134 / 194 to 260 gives 19.6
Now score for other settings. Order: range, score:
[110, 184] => 0.003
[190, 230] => -0.017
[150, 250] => -0.009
